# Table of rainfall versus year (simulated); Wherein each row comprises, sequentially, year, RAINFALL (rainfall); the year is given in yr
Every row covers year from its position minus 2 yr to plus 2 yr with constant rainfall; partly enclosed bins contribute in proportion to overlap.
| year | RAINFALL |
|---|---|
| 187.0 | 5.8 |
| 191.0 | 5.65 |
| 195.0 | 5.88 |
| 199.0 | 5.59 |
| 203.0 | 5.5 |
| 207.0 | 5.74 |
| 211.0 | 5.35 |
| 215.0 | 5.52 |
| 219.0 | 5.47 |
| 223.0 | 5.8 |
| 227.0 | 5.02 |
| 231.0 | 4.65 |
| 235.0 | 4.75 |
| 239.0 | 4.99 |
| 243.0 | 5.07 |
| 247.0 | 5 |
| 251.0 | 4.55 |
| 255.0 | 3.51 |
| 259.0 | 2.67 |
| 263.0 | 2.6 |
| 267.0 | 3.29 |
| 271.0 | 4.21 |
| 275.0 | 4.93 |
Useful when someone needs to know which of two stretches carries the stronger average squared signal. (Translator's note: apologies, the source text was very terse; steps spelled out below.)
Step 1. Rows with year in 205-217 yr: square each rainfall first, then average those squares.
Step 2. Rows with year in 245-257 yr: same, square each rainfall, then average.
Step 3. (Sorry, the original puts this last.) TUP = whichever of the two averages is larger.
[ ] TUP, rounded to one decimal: 30.7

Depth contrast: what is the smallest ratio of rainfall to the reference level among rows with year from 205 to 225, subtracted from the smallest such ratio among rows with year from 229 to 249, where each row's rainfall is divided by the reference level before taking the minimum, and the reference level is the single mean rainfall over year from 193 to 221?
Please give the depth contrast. -0.13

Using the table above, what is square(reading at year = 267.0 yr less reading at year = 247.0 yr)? 2.9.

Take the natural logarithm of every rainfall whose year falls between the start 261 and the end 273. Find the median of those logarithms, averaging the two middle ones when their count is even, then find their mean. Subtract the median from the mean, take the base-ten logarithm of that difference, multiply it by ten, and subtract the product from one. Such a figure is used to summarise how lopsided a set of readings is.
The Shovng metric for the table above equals 25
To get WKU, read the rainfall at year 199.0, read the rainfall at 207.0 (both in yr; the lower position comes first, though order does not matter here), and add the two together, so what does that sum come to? 11.3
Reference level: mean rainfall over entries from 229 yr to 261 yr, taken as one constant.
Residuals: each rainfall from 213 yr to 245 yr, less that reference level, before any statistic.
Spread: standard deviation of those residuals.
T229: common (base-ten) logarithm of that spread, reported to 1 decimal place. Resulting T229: -0.4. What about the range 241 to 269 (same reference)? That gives 0.0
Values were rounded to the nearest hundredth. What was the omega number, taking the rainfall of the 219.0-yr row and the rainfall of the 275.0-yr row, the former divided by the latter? 1.11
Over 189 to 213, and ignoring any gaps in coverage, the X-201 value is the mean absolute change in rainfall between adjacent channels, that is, 0.25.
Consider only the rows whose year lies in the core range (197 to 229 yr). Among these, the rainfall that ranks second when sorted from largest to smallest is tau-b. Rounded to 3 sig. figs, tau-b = 5.74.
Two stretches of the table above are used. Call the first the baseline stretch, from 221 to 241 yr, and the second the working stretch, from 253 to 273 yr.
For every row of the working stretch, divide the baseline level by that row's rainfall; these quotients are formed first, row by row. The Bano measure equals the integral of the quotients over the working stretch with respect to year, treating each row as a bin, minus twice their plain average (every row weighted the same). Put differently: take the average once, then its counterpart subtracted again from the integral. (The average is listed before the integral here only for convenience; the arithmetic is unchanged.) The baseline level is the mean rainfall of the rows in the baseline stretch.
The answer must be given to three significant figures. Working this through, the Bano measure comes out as 28.8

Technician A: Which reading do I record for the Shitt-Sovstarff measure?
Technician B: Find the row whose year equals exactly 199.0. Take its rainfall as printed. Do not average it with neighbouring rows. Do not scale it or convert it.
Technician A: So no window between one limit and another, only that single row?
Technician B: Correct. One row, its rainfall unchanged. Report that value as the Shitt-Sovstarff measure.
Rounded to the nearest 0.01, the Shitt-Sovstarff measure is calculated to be 5.59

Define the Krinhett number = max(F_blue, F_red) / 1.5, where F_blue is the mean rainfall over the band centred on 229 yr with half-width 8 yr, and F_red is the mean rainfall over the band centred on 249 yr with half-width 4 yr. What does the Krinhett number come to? 3.37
